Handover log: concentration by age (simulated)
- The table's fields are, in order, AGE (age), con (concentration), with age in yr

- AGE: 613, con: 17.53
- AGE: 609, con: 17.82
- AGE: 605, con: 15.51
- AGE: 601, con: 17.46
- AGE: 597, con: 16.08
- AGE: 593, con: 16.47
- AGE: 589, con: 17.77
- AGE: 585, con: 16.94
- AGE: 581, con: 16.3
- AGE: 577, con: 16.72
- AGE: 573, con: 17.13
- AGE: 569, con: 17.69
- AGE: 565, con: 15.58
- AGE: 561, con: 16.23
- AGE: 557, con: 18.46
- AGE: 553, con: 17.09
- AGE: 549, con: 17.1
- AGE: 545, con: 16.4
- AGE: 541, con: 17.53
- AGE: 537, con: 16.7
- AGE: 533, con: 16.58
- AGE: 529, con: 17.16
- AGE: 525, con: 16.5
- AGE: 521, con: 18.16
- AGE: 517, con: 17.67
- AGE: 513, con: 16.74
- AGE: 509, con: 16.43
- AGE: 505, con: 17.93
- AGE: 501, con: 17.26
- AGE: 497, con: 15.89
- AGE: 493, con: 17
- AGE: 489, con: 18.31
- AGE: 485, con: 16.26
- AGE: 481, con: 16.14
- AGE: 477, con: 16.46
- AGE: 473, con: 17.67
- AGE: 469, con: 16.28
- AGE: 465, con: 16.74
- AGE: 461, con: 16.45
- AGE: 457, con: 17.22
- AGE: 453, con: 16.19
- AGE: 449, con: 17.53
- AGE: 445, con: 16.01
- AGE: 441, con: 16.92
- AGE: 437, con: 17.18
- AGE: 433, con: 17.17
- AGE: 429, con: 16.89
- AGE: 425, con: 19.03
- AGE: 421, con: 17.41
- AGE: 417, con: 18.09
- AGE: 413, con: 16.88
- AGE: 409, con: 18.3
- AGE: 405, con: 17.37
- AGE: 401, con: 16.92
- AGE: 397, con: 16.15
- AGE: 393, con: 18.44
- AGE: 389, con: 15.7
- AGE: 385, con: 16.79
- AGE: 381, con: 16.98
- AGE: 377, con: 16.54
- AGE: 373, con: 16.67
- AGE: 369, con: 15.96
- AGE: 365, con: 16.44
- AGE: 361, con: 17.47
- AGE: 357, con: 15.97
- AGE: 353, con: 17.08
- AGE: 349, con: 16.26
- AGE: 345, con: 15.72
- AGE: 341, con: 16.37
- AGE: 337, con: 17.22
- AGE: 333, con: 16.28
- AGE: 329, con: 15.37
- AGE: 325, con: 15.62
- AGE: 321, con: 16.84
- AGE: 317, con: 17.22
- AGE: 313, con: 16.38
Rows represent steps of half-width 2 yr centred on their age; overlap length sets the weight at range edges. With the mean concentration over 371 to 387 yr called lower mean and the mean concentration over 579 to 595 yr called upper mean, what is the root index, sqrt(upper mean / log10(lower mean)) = 3.71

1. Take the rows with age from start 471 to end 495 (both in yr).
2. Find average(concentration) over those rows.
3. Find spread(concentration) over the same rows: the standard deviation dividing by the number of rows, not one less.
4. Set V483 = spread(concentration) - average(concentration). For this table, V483 -16.2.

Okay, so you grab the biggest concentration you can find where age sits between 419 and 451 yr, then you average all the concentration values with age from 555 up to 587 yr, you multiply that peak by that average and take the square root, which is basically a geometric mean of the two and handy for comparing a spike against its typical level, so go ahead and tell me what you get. 17.9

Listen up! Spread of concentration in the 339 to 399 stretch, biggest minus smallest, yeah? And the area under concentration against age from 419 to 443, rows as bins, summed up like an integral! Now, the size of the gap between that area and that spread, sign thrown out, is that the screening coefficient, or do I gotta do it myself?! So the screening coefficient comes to 416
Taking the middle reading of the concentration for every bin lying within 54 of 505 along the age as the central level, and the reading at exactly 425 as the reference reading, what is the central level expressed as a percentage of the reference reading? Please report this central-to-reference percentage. 88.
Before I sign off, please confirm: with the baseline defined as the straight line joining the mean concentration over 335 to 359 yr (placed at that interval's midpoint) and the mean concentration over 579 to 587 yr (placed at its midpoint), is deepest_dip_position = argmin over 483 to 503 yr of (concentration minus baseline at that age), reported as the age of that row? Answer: 497 yr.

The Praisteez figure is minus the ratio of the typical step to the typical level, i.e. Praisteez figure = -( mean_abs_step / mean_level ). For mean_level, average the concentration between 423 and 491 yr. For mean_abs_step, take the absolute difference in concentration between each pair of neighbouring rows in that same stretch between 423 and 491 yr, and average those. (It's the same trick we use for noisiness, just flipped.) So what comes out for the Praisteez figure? -0.052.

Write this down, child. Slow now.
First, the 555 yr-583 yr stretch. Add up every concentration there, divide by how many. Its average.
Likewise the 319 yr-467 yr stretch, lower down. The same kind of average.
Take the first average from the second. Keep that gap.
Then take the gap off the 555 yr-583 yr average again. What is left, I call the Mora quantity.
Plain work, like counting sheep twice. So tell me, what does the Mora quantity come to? 16.9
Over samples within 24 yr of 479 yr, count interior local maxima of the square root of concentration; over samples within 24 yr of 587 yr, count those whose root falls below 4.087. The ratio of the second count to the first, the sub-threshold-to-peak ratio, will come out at 1.7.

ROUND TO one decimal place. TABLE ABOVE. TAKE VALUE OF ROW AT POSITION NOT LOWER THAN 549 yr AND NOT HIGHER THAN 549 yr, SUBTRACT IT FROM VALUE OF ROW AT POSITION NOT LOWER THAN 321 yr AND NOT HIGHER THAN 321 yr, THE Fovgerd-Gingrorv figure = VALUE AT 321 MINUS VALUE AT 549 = -0.3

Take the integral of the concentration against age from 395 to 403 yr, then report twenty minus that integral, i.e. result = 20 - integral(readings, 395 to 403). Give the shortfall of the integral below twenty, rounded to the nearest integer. -112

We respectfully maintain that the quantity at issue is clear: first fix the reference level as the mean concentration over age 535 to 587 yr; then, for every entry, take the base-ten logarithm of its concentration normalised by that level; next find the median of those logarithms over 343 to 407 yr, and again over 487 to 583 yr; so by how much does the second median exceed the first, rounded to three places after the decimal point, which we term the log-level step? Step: 0.011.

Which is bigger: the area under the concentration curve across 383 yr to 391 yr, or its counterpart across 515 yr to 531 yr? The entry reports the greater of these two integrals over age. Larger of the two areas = 278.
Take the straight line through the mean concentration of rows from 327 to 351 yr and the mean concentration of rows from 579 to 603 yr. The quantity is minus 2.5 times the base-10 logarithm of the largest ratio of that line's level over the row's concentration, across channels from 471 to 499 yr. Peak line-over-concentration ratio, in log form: -0.047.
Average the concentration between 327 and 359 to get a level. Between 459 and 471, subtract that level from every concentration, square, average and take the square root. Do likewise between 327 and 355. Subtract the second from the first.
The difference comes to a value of -0.3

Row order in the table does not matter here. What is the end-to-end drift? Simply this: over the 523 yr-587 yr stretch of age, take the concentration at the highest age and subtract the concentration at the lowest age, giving 0.4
